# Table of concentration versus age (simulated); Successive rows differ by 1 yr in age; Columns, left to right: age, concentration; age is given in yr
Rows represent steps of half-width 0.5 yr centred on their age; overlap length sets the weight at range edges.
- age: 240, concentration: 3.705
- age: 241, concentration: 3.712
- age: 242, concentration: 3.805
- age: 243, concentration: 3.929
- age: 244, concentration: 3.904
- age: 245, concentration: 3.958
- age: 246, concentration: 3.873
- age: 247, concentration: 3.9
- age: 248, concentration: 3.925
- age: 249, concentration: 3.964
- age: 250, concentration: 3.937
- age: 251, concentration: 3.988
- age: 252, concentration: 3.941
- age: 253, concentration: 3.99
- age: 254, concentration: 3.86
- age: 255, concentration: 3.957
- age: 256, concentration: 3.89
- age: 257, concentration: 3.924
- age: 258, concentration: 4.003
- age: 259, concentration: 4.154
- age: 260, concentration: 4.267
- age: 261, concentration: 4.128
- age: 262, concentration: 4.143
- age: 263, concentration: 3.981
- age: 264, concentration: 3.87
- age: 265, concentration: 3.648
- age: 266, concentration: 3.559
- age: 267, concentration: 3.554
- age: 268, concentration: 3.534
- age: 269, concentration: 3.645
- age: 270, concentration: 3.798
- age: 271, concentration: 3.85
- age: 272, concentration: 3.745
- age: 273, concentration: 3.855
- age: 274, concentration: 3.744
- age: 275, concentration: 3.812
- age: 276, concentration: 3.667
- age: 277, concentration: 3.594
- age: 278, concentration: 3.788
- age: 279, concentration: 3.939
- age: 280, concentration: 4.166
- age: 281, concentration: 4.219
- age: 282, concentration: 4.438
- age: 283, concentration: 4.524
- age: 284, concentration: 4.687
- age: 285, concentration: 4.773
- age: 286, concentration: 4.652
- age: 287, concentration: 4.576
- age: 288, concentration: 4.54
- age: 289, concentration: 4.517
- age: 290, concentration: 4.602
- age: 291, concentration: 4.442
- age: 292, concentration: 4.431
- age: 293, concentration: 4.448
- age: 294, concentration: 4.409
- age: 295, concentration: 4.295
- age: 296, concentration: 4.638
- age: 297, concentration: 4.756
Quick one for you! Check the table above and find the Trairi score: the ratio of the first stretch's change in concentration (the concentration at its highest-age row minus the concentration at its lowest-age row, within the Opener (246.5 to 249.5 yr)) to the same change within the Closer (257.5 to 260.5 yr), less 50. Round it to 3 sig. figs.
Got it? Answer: -49.8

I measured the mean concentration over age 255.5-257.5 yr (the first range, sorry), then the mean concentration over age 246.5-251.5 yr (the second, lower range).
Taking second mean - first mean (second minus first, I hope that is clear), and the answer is 0.0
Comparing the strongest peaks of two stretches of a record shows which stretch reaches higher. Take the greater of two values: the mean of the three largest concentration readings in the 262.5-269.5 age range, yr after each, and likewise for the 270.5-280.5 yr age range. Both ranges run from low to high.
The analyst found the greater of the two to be 3.99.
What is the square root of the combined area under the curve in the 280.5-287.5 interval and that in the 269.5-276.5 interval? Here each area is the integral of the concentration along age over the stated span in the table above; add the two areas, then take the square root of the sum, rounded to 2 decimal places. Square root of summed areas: 7.64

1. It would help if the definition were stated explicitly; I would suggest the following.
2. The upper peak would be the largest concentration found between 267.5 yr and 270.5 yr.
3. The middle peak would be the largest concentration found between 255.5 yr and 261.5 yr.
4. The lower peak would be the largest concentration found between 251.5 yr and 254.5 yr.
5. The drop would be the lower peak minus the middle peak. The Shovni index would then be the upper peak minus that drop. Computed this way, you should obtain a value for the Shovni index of 4.1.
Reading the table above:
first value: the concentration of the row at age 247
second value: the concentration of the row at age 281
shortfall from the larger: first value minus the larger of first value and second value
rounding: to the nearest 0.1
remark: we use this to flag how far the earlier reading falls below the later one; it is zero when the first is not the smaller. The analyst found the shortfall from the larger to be -0.3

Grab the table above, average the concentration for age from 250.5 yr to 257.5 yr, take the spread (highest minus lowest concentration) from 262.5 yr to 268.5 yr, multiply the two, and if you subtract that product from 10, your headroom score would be 8.24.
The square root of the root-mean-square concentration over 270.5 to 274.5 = 1.95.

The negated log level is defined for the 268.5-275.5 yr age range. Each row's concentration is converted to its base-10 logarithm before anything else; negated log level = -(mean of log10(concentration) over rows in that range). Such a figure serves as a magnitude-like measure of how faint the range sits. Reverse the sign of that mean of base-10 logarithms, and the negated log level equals -0.58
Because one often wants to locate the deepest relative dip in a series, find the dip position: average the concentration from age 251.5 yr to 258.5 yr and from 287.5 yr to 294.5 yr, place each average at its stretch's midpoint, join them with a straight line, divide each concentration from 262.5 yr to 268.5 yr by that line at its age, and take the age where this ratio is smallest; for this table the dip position 268 yr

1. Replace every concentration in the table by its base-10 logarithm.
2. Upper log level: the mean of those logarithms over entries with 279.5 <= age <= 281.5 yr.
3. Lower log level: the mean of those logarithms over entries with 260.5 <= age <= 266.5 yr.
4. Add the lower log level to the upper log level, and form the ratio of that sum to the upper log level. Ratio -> 1.95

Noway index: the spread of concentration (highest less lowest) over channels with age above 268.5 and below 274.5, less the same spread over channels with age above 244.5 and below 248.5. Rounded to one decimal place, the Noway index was 0.1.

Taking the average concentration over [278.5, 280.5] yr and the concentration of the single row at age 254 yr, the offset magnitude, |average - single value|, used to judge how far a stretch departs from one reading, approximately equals 0.2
